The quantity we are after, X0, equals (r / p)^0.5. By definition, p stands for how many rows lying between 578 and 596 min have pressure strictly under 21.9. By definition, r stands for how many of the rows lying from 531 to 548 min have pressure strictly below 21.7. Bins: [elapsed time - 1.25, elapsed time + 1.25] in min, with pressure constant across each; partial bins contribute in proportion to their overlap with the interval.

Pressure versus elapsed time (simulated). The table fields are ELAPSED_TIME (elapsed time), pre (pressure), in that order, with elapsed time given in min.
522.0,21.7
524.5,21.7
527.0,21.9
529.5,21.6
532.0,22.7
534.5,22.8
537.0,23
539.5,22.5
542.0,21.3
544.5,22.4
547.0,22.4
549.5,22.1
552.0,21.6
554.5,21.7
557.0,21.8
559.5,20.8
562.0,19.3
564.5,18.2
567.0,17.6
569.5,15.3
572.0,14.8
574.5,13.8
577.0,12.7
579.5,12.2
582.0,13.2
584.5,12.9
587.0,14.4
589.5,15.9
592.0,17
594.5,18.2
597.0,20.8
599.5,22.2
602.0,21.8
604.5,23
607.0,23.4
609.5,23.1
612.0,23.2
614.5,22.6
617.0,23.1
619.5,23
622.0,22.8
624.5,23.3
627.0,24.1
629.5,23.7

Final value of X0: 0.38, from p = 7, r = 1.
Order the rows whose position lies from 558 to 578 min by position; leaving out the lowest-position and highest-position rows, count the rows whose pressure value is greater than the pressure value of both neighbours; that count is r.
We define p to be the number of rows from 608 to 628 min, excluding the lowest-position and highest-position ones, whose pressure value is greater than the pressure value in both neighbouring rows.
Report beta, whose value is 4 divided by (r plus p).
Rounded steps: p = 2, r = 0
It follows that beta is 2.0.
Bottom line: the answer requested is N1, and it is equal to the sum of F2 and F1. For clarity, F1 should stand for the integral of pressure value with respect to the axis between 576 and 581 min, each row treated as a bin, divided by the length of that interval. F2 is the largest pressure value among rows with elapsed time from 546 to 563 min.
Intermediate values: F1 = 12.5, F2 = 22.4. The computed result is 35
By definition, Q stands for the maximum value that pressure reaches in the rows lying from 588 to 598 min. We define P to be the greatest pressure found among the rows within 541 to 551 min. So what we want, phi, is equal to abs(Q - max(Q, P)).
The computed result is 2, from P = 22.4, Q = 20.8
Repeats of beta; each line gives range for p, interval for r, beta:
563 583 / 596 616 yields 1.3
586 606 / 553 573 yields 2.0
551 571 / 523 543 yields 1.3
